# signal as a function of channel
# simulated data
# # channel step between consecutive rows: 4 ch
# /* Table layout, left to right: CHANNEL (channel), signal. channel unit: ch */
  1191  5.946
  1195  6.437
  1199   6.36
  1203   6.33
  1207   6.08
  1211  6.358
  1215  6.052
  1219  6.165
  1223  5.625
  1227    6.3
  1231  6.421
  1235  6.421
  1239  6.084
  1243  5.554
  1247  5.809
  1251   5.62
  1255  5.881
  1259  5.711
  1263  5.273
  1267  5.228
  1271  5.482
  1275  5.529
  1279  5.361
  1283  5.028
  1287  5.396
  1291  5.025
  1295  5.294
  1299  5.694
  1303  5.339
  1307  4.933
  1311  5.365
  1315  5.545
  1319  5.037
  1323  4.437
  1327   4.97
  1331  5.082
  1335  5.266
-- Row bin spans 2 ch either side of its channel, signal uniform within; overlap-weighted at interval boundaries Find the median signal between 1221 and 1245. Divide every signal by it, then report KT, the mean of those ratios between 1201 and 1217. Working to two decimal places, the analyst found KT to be 1.00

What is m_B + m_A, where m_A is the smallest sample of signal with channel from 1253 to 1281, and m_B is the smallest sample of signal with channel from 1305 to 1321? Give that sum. 10.2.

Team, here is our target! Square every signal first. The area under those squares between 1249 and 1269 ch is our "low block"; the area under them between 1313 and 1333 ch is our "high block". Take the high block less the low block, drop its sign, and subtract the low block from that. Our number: -505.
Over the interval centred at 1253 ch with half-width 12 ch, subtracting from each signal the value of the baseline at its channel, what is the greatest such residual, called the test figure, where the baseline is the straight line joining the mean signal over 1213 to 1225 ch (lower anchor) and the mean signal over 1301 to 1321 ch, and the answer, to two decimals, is 0.21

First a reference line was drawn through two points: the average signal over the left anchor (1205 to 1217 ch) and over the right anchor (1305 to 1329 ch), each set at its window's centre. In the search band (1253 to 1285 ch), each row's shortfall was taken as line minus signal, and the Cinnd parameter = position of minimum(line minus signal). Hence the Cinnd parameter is 1255 ch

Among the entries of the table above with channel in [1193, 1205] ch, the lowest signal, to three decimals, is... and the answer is 6.330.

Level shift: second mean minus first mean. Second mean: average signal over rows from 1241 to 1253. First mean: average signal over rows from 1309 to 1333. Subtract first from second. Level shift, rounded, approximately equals 0.59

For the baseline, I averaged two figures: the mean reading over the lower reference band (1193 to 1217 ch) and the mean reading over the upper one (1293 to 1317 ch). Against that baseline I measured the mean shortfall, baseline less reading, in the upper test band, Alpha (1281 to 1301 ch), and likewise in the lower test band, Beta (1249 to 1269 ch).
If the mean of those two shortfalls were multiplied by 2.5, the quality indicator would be 1.0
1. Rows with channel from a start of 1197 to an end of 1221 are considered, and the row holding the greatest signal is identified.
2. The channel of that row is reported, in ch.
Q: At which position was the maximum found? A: 1199 ch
